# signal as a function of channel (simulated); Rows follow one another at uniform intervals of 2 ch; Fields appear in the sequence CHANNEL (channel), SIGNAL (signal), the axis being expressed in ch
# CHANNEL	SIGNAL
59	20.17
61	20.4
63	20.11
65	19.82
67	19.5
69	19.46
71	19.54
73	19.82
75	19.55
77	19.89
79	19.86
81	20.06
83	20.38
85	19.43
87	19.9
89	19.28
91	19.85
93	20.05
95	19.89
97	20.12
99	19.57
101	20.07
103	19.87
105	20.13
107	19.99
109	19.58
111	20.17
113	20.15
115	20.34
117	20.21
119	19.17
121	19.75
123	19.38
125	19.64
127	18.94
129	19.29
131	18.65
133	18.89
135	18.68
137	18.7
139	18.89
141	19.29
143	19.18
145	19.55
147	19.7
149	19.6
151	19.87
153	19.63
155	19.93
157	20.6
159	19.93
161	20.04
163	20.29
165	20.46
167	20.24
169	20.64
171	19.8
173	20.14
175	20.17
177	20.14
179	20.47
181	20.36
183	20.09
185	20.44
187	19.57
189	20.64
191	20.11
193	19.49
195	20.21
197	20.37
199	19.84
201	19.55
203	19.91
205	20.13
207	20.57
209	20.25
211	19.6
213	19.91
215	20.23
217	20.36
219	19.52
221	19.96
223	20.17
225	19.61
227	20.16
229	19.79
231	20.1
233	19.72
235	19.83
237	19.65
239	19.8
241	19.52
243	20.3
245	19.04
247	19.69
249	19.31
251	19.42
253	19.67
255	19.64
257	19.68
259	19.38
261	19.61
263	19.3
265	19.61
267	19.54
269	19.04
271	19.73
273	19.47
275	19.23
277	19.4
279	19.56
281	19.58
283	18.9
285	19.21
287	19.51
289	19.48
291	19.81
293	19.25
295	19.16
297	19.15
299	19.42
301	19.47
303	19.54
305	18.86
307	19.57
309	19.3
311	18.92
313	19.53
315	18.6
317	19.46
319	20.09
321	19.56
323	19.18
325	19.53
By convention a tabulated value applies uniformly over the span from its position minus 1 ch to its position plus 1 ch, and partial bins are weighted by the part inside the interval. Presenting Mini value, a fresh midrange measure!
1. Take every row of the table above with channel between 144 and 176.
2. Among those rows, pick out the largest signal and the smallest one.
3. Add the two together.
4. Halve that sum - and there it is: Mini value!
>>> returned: 20.1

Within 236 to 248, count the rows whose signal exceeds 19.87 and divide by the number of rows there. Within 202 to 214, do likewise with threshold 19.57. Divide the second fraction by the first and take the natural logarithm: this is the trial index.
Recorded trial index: 1.79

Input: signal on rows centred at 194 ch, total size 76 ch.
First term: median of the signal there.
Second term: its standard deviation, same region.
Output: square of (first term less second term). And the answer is 393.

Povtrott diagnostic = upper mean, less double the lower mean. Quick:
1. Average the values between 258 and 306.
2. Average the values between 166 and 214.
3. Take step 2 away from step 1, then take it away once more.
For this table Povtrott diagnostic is -20.8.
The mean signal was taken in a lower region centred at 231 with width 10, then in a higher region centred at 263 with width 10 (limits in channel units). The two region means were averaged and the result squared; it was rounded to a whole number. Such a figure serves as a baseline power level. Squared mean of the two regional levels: 388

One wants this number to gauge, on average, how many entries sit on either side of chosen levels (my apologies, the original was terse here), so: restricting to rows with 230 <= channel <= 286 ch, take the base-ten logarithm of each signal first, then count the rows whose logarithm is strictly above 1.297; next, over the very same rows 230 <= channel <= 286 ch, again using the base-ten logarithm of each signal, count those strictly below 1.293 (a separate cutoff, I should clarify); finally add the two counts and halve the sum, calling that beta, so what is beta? 10.0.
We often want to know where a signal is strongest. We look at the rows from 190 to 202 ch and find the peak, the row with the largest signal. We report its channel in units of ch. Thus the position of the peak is 197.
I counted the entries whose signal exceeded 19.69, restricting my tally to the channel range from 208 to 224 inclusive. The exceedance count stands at 6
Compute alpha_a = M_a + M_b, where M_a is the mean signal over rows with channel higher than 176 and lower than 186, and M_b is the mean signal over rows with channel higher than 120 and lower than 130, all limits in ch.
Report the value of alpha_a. 39.7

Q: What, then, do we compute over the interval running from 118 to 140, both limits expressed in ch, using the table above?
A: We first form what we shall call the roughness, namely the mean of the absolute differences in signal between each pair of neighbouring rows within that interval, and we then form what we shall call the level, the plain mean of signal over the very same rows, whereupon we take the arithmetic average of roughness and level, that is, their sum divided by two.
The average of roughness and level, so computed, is 9.7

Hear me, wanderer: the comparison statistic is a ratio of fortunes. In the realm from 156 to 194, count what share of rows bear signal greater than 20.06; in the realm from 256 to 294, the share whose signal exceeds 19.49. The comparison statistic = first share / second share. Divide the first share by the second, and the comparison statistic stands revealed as 1.56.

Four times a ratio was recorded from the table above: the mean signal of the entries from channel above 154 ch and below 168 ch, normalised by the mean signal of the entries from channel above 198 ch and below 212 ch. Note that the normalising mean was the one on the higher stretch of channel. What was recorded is 4.05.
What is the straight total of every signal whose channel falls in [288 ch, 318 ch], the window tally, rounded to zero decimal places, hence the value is 290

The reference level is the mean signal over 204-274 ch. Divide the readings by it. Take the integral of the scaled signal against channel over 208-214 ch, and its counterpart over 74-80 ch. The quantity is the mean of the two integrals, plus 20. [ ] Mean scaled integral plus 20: 26.0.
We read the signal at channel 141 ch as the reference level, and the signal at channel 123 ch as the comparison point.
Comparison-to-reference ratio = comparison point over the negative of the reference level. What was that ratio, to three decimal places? -1.005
